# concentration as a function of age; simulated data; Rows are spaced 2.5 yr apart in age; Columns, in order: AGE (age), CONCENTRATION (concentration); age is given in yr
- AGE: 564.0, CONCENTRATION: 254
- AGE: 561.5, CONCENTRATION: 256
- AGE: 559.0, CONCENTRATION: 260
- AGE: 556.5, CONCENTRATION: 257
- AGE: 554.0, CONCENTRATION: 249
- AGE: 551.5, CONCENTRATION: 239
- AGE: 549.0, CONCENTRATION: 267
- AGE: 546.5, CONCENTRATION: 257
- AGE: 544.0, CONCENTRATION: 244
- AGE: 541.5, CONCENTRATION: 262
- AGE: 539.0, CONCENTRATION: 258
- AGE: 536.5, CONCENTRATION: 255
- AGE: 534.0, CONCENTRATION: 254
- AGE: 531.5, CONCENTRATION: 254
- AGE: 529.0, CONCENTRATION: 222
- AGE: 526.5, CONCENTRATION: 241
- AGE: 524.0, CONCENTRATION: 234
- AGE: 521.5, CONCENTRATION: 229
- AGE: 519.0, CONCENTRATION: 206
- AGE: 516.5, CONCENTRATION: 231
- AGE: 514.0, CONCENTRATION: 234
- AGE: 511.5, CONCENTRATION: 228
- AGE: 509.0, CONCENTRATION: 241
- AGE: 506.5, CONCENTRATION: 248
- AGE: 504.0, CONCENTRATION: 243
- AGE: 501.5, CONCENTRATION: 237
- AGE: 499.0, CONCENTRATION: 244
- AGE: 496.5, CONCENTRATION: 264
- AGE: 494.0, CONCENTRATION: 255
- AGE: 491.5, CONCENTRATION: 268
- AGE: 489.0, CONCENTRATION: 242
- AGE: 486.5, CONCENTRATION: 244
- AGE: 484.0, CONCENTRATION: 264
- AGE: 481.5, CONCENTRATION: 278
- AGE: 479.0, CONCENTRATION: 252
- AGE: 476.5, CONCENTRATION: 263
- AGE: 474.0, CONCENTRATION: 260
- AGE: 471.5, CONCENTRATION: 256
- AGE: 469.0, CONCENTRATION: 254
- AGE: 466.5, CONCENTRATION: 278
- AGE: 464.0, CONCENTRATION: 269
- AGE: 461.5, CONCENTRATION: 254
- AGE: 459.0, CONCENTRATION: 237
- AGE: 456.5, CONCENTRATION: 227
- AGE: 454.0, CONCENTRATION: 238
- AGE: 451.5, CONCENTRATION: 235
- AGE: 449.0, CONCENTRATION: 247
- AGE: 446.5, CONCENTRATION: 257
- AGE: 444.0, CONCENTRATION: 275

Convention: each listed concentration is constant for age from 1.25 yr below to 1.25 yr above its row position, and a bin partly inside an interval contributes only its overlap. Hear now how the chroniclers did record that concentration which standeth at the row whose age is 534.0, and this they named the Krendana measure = 254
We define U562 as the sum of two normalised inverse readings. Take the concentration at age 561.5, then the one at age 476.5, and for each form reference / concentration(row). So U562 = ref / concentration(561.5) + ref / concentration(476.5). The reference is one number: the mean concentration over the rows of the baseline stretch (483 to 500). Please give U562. 1.96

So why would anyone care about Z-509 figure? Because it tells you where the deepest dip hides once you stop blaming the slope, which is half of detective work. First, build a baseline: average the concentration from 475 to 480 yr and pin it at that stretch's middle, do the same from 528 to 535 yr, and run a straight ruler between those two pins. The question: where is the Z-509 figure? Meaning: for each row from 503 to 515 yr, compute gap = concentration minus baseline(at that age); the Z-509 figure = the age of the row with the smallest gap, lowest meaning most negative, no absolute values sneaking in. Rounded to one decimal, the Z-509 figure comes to 511.5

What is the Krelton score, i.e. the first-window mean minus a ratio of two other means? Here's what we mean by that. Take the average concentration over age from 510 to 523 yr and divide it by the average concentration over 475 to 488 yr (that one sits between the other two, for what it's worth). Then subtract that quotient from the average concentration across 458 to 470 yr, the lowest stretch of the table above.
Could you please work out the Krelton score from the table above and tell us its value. 258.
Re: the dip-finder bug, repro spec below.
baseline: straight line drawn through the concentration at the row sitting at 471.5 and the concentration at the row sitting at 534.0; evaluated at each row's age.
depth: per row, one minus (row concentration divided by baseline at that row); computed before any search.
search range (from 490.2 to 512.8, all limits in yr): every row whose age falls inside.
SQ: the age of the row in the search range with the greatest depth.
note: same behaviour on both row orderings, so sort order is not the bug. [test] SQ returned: 511.5 yr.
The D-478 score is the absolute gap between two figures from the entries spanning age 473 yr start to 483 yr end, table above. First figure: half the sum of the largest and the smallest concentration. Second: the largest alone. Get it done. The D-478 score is 13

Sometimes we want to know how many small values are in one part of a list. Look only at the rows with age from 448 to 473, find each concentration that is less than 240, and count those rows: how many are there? 4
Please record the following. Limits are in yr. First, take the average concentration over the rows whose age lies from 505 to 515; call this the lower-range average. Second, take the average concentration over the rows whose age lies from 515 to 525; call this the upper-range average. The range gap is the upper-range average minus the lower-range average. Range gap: -13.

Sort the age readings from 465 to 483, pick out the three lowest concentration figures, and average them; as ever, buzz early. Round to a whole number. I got 254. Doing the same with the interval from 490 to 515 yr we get 233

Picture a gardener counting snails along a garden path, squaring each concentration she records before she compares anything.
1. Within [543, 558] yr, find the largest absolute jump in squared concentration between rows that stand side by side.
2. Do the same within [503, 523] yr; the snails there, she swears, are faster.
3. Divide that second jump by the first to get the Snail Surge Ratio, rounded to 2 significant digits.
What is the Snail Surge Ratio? 0.77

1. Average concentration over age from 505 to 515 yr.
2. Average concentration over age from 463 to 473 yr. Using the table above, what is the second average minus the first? 26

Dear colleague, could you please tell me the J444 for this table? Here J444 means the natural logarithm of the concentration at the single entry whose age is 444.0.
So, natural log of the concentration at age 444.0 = 5.62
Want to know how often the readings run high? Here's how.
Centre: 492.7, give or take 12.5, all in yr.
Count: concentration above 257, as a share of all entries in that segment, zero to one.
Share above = 0.4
